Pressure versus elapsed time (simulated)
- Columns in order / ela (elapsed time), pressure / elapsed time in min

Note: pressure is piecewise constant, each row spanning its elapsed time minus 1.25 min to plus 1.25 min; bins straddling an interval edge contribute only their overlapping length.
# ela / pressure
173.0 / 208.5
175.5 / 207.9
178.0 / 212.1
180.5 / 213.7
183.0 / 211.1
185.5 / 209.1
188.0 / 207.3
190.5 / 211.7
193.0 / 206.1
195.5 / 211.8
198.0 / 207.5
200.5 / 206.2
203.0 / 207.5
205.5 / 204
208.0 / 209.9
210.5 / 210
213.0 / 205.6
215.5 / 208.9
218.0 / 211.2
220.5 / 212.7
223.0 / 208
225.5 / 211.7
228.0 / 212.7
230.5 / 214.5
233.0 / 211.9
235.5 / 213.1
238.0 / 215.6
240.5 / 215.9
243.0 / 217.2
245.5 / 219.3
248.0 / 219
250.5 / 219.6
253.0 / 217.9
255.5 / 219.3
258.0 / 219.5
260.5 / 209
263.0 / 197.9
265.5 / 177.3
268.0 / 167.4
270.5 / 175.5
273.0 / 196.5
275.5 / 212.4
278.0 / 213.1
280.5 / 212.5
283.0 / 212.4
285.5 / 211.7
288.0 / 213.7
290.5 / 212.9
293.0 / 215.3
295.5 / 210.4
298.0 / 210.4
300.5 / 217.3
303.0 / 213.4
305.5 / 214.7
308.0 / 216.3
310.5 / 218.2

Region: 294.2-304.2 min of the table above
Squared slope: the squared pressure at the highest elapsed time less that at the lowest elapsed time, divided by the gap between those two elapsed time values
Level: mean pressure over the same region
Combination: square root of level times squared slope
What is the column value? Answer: 190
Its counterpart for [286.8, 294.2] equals 171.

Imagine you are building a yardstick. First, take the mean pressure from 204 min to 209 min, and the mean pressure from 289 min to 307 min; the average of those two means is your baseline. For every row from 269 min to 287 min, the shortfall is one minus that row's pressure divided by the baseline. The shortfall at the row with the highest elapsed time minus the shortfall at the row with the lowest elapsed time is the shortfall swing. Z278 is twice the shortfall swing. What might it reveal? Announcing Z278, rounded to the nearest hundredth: -0.34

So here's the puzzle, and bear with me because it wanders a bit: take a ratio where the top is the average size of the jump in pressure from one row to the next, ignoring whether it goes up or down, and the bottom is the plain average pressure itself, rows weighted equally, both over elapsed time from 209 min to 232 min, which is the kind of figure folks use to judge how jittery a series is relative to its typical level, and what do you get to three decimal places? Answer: 0.013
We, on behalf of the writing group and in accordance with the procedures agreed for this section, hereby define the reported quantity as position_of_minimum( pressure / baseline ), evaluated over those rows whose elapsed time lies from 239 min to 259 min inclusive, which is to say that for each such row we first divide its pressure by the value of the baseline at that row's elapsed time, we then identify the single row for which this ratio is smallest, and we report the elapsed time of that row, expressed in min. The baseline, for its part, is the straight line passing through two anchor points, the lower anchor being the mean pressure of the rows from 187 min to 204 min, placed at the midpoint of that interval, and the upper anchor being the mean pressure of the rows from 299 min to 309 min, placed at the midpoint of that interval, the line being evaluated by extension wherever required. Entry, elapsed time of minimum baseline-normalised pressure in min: 240.5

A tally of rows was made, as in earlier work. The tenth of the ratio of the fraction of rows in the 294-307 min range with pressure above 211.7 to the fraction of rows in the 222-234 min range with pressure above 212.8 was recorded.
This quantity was 0.3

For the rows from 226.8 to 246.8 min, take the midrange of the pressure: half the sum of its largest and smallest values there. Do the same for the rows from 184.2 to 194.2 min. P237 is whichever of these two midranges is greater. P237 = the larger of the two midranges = 216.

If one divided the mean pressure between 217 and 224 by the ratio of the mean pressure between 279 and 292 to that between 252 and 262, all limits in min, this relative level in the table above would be 214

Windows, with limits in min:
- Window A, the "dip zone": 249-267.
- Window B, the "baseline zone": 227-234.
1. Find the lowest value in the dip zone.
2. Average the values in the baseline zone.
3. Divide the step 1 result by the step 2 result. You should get 0.832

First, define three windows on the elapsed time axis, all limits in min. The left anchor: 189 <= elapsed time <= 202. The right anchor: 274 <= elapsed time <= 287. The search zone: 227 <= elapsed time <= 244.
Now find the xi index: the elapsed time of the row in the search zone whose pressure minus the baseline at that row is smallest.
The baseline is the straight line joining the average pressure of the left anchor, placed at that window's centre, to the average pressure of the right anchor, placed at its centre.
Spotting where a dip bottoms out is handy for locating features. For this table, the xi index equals 233.0 min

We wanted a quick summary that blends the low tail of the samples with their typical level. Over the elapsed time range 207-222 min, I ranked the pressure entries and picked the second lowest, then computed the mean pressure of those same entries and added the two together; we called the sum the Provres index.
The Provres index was 419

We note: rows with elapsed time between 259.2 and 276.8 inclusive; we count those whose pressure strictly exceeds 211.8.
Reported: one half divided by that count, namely 0.50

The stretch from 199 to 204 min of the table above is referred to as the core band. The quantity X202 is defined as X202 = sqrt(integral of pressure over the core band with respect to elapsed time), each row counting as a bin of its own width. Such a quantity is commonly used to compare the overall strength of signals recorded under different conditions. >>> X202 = 32.16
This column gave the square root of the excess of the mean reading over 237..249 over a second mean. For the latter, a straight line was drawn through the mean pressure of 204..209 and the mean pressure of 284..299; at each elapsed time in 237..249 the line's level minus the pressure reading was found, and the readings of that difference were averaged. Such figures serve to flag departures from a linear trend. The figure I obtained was 15.0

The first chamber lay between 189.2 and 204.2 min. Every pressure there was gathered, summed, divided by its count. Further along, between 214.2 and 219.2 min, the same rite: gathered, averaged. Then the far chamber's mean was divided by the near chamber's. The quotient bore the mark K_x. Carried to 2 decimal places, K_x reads 1.01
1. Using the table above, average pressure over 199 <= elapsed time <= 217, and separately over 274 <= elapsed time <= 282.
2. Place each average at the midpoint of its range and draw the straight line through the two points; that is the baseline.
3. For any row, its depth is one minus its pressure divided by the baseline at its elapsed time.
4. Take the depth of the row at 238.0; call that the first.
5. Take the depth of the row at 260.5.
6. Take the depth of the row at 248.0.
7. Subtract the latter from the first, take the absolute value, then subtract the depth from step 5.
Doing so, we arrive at 0.00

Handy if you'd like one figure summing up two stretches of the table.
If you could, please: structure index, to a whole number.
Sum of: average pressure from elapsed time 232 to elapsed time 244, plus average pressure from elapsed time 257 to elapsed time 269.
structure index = 409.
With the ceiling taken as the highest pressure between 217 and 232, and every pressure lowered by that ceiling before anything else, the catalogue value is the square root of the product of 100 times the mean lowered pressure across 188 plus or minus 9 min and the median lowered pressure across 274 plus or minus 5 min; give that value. 66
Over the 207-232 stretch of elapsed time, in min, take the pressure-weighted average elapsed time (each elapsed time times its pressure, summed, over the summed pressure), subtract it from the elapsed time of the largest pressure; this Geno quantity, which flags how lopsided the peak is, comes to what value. 11.2 min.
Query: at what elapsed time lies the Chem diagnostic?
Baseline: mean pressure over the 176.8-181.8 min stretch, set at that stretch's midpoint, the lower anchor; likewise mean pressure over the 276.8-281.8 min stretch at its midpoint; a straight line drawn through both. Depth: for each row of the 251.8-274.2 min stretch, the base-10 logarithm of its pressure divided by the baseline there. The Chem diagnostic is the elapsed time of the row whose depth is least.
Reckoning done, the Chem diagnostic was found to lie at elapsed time 268.0 min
